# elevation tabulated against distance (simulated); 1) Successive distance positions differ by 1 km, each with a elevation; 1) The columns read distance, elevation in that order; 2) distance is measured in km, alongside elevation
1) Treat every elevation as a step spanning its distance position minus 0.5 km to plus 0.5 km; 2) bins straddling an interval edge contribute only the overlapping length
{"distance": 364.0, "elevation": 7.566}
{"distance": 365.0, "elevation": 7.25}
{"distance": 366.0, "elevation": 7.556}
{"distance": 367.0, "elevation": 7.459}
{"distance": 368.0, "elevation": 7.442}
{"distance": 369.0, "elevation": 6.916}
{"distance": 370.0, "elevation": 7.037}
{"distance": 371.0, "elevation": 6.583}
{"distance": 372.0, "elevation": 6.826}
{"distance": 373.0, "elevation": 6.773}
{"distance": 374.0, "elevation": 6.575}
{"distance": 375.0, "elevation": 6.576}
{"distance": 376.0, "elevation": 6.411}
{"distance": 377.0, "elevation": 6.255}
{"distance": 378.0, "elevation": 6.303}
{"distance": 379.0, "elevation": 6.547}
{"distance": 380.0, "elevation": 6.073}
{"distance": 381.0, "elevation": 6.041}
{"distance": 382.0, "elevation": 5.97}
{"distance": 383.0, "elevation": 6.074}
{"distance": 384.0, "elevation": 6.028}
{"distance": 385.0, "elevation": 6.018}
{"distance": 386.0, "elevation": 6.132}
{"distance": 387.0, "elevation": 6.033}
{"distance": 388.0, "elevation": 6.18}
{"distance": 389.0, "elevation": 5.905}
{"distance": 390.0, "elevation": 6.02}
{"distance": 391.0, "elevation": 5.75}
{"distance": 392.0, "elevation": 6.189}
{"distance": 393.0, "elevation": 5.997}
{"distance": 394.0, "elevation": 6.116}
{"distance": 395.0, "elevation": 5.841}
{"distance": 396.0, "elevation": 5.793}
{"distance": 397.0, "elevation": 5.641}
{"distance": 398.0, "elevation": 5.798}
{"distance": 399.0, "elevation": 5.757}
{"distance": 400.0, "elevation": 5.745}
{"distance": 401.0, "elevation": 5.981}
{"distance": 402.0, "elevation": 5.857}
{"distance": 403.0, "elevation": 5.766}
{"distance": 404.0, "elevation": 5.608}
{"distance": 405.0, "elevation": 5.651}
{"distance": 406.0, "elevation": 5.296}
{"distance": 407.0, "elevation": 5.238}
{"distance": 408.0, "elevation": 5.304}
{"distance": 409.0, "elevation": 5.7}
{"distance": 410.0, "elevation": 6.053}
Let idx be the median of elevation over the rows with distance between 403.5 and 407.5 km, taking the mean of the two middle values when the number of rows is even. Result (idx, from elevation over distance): 5.5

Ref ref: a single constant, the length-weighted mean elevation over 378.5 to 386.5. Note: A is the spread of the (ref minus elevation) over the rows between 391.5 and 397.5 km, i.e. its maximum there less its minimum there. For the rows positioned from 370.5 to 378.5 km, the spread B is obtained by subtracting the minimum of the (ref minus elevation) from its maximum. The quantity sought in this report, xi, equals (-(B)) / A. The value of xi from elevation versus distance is -1.04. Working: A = 0.55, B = 0.57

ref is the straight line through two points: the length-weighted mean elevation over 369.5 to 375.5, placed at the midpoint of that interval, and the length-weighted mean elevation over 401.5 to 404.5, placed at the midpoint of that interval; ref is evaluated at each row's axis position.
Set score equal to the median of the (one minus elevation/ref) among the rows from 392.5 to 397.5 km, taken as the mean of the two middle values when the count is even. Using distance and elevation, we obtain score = 0.03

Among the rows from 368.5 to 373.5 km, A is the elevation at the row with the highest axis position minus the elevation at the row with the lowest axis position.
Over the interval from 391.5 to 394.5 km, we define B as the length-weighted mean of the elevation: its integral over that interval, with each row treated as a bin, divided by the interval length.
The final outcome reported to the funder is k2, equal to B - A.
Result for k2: 6.24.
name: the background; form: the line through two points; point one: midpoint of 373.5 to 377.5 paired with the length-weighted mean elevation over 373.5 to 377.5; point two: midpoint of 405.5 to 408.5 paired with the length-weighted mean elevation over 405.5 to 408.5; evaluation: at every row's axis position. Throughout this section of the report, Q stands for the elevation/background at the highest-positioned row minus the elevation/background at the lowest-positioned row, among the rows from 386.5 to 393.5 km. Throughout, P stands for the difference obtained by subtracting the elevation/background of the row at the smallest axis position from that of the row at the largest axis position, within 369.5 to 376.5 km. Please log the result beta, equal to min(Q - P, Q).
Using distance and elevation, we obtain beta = 0.03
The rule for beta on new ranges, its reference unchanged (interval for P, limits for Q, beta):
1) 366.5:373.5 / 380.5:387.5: 0.03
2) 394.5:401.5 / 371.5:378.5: -0.11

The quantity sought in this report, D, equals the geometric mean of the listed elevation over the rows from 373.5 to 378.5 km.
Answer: 6.4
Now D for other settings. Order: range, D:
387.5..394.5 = 6.0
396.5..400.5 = 5.7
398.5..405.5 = 5.8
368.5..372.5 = 6.8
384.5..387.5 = 6.1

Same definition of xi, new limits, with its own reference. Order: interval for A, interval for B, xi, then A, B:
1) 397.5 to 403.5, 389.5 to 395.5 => -1.86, 0.24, 0.44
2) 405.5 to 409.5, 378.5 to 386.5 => -1.25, 0.46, 0.58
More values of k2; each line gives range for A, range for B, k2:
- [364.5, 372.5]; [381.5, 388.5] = 6.49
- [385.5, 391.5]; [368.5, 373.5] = 7.21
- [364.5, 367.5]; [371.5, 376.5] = 6.42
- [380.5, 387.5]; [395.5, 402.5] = 5.80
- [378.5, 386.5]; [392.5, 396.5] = 6.35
